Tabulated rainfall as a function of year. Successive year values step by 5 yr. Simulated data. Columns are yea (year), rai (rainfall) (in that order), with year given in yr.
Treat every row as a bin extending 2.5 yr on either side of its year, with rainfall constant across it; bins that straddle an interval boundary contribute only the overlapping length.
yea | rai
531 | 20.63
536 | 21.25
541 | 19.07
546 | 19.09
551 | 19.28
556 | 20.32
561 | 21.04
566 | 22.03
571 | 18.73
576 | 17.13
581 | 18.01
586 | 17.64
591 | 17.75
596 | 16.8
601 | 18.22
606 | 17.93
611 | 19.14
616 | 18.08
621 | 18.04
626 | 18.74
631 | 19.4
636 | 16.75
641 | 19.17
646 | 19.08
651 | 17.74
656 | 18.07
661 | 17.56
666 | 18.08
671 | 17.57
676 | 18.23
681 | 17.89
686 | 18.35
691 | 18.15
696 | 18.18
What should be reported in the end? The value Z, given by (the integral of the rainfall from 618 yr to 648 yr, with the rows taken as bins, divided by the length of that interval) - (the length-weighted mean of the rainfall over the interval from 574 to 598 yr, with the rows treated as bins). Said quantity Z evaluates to 1.0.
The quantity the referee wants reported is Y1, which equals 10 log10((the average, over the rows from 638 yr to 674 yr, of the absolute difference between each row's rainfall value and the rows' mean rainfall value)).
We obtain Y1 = -3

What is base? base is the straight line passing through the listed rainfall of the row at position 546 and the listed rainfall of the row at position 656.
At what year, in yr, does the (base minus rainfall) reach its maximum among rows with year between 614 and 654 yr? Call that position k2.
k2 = 636 yr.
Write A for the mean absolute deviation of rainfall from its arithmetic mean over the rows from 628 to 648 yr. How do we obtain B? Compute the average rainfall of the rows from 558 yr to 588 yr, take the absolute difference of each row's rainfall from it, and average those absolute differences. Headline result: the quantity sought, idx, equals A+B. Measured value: 2.6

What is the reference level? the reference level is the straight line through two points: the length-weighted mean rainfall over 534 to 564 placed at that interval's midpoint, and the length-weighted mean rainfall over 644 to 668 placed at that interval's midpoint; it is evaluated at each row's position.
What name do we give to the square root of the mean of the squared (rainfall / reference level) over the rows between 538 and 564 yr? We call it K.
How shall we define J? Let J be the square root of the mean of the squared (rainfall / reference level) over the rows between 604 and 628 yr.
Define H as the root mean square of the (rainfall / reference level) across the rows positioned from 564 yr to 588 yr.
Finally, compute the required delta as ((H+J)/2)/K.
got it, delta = 0.98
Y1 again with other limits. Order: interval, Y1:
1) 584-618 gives -3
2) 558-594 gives 2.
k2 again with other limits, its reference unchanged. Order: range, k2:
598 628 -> 606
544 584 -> 576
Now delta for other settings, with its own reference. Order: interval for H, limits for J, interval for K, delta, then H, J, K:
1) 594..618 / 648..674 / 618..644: 0.97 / 0.95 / 0.99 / 0.995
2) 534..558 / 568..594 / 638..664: 0.94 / 0.99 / 0.92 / 1.008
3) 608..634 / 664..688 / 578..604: 1.10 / 1.00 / 1.02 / 0.918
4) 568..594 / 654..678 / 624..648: 0.95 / 0.92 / 1.00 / 1.011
